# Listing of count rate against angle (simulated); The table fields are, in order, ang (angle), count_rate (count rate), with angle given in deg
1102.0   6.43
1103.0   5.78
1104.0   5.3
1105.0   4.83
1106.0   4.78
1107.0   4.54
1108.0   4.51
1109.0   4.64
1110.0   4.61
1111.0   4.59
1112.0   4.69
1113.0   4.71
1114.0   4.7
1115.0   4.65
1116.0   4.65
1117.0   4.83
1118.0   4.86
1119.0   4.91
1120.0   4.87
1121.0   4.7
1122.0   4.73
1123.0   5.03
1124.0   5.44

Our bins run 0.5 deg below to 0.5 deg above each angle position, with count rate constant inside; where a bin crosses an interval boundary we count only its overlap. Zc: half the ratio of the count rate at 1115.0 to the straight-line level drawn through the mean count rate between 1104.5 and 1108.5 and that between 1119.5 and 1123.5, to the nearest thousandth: 0.488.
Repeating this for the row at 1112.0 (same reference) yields 0.496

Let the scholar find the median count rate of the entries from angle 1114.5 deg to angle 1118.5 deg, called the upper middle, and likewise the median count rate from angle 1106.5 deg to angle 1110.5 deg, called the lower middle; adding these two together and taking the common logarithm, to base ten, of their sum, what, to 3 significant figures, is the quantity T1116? 0.969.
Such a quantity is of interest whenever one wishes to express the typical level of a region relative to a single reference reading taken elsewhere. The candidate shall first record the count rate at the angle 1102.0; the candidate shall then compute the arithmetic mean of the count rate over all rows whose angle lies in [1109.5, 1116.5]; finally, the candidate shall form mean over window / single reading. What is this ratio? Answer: 0.724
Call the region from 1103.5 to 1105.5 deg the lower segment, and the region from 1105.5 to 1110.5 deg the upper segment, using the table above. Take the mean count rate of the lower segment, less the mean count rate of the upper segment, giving 0.45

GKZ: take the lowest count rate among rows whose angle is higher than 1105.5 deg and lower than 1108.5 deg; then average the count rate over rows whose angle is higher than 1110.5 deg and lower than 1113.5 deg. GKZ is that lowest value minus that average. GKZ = -0.15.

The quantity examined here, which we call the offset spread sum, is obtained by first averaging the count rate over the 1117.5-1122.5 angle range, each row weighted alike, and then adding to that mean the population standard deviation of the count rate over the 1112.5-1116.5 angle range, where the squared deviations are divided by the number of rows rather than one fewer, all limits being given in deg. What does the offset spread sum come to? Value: 4.84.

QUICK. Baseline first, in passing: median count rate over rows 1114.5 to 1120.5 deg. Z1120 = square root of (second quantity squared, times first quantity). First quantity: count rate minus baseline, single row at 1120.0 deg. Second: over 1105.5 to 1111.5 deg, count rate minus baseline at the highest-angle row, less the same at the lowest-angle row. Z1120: 0.030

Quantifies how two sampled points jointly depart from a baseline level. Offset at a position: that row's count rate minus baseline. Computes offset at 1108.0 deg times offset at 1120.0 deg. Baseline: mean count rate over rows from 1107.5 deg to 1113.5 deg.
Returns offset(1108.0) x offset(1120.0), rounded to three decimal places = -0.028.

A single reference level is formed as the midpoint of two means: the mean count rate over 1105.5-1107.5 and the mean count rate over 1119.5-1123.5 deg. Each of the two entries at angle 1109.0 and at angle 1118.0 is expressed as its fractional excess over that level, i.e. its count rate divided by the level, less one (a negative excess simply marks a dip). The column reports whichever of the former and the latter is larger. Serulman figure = 0.024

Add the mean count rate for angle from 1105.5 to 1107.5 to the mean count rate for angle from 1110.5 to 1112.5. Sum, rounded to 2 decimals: 9.30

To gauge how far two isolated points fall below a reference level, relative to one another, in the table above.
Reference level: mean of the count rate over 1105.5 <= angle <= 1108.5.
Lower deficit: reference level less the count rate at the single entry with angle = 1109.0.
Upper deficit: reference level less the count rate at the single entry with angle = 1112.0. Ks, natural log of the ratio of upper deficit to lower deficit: 1.0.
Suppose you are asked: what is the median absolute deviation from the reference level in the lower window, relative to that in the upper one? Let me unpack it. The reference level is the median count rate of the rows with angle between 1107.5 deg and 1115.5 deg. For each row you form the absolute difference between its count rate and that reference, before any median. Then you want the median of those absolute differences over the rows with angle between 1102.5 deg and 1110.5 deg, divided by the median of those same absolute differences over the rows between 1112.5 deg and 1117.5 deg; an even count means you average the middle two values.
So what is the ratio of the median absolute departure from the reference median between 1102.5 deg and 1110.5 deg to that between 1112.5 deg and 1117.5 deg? 2.5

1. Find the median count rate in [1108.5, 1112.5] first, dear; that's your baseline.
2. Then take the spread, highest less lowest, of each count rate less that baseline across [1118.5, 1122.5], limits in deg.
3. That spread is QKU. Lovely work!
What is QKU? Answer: 0.21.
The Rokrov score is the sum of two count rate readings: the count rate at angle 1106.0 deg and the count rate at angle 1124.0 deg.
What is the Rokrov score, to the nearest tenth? 10.2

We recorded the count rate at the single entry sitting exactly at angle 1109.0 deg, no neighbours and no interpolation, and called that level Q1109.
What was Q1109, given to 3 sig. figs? 4.64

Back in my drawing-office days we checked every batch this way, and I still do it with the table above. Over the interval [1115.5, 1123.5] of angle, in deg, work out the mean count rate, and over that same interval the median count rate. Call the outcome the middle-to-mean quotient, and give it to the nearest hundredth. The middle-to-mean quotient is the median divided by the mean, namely 1.00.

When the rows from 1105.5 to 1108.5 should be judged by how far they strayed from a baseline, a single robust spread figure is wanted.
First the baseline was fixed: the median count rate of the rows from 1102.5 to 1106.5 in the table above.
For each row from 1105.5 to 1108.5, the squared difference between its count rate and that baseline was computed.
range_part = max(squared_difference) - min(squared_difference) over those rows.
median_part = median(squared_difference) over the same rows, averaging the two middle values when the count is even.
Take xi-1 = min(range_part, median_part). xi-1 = 0.23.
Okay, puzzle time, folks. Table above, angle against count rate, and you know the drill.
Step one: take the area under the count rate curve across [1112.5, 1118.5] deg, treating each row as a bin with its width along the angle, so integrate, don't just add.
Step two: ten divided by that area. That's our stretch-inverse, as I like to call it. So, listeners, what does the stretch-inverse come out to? 0.352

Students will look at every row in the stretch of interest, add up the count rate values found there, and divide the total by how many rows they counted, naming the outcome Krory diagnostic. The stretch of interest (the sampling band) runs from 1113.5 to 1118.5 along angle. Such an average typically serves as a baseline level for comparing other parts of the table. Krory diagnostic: 4.74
